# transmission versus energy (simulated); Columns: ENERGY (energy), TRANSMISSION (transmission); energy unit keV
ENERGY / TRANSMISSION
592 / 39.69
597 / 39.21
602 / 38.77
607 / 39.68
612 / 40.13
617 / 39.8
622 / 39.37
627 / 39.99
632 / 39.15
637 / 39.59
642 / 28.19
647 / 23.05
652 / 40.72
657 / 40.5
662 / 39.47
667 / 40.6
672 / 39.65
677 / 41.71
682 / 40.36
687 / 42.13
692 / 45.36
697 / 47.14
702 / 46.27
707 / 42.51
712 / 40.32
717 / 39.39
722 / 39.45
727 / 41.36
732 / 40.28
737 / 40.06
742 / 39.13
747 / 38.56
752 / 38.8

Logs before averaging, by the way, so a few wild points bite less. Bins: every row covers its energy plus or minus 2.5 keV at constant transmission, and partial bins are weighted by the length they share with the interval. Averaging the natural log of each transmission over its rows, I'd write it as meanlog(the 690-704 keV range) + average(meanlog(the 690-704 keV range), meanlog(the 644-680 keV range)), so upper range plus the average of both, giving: 7.56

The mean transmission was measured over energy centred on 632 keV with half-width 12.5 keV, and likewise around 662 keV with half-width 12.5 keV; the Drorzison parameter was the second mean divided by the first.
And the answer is 1.08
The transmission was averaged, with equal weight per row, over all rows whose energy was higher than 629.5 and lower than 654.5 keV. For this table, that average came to 34.1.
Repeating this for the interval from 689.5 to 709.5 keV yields 45.3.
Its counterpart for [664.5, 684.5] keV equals 40.6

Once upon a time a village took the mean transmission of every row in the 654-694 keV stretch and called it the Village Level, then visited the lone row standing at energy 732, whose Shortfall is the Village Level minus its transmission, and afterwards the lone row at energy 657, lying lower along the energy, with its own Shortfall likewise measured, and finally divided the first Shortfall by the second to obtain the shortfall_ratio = 1.3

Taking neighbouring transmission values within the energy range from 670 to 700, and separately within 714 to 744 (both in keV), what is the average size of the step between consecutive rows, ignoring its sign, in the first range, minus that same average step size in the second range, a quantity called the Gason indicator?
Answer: 1.2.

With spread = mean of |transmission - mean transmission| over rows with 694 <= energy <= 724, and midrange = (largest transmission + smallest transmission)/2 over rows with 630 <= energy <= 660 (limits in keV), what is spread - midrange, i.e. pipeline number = -29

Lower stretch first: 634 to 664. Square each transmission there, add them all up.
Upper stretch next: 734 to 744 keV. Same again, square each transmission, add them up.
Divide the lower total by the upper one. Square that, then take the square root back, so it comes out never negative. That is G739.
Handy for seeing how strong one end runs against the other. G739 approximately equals 2.5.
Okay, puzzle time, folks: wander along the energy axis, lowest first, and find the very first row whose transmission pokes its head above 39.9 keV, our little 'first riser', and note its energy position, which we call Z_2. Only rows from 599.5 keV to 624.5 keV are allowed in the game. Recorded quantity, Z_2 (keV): 612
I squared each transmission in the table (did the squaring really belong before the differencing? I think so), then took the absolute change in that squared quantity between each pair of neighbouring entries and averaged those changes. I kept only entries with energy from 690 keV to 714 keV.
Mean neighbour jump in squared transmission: 190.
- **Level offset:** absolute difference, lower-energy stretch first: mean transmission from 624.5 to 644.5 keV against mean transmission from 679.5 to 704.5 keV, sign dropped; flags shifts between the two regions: 7.5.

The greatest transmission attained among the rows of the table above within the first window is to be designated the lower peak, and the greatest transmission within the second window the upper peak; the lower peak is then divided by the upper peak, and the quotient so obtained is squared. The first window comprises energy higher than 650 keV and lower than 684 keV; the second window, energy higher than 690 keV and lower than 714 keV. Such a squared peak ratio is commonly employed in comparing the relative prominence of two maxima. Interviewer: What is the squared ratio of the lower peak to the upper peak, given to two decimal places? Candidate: 0.78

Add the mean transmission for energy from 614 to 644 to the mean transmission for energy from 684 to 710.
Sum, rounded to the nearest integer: 82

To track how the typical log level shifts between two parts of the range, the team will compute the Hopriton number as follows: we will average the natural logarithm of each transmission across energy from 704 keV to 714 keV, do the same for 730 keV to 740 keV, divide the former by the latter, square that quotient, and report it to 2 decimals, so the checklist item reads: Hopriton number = 1.02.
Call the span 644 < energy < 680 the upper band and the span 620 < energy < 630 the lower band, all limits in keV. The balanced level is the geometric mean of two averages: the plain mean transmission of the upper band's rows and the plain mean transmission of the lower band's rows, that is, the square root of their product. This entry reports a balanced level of 38.8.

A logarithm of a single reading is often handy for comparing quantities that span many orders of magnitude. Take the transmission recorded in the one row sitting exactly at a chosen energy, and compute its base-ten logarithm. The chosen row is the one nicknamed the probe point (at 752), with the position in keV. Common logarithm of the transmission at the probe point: 1.589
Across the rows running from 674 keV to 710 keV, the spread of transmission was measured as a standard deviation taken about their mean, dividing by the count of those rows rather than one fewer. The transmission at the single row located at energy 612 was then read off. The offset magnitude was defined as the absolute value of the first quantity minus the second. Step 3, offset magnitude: 37.7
